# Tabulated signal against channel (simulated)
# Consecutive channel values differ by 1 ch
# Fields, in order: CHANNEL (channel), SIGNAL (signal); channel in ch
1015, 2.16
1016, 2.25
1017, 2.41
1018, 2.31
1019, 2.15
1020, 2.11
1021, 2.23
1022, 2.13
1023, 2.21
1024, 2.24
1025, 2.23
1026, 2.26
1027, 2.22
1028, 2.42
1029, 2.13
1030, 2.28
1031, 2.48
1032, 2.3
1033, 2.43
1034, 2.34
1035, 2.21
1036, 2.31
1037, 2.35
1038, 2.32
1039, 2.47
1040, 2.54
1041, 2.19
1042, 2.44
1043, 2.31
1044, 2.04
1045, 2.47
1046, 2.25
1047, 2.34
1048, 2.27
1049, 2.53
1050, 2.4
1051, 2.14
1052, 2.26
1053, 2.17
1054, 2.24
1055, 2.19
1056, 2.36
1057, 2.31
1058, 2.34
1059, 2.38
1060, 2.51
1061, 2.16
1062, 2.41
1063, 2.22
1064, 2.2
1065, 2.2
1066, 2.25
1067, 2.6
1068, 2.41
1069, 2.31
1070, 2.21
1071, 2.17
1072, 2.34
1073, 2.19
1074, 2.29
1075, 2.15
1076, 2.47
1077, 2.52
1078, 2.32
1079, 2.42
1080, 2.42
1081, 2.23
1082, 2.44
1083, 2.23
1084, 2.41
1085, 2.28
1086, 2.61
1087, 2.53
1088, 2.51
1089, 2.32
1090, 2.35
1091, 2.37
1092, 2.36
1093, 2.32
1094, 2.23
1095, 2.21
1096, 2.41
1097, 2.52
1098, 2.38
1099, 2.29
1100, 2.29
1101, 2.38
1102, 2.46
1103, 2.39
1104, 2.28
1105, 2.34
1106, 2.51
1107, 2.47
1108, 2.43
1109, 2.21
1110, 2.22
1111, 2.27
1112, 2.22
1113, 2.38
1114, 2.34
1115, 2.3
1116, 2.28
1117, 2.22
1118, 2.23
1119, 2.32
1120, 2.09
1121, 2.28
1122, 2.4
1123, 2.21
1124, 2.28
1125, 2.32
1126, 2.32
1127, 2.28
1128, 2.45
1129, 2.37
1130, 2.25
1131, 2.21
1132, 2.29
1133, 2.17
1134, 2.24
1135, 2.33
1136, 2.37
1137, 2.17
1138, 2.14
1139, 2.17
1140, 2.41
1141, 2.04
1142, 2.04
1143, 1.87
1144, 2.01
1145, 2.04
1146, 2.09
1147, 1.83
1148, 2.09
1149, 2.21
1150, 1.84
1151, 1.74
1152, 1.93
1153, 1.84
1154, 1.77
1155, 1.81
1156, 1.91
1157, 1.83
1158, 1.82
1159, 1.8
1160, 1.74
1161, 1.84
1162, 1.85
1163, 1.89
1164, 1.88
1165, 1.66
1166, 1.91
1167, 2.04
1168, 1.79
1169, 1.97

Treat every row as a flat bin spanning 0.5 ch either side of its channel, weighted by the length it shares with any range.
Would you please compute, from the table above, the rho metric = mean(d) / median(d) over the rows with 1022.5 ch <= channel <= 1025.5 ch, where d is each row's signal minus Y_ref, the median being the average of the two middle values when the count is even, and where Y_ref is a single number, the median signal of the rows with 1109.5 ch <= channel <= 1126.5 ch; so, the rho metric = 1.1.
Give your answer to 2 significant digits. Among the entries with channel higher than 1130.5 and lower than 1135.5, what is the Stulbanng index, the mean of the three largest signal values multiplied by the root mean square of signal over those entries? 5.1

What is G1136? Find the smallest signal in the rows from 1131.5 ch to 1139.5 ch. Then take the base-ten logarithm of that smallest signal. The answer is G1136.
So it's 0.330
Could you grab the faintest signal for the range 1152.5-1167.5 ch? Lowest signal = 1.66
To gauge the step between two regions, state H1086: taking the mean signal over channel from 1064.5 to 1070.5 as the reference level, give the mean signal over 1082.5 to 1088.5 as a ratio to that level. 1.04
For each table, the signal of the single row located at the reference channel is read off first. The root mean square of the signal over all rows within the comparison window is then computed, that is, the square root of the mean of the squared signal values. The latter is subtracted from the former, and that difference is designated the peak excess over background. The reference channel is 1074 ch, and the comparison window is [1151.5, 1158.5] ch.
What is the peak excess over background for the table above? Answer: 0.4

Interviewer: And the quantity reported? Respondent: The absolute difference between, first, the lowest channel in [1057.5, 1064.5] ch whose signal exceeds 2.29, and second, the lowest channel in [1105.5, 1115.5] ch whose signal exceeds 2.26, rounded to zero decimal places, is 48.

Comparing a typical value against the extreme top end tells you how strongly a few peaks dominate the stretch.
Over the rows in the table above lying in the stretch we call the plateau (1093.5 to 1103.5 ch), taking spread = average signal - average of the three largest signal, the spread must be -0.11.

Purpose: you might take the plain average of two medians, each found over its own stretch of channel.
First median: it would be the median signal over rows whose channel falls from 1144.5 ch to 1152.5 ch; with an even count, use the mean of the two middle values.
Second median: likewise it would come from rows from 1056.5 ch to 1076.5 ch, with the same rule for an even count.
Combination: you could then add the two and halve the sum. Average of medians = 2.14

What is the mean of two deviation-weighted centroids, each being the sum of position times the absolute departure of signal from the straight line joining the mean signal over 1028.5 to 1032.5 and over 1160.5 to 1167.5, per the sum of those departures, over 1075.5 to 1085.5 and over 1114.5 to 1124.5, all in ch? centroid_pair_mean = 1099.8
